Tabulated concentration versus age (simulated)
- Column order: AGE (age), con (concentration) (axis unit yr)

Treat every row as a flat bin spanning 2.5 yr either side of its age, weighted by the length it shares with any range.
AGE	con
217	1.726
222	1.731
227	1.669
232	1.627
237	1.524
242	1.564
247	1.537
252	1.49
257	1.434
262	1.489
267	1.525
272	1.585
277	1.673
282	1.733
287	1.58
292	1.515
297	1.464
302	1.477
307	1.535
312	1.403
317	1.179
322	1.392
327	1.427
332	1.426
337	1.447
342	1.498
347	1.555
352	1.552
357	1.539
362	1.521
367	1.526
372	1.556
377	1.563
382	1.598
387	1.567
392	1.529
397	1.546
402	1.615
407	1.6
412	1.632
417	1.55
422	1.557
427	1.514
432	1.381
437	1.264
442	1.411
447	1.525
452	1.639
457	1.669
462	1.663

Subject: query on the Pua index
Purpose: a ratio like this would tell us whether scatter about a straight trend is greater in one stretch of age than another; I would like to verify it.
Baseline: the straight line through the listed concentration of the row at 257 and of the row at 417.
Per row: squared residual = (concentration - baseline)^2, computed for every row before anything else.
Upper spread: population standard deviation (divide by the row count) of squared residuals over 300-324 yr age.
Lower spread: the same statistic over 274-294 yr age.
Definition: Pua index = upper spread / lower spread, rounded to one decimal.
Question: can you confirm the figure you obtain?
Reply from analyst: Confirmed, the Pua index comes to 1.1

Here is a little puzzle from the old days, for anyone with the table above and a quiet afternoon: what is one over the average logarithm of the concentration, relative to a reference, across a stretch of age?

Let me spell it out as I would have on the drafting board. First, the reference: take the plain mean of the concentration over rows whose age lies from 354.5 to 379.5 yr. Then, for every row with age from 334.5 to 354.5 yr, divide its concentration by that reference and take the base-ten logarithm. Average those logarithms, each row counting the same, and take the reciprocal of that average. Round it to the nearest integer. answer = -123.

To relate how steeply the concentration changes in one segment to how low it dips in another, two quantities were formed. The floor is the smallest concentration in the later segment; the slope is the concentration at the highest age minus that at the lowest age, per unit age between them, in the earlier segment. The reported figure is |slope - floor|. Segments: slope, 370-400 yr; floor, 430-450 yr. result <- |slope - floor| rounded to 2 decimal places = 1.26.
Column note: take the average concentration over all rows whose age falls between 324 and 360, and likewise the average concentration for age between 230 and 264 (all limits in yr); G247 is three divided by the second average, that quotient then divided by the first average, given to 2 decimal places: 1.32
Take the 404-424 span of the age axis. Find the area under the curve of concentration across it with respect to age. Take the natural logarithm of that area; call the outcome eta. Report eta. 3.46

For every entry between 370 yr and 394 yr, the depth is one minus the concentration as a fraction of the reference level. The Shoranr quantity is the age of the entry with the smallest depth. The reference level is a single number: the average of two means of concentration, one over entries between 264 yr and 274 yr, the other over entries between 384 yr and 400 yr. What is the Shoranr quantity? 382 yr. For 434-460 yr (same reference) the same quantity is 457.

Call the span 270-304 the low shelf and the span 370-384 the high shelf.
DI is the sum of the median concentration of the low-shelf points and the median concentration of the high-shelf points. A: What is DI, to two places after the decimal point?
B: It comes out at 3.14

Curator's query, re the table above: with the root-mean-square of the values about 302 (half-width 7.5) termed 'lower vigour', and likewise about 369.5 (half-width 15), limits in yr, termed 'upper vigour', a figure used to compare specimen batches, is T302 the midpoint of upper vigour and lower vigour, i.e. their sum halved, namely 1.52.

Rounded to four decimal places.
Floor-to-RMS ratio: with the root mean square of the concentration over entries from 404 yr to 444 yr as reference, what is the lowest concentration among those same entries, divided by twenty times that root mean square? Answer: 0.0423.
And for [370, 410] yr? 0.0486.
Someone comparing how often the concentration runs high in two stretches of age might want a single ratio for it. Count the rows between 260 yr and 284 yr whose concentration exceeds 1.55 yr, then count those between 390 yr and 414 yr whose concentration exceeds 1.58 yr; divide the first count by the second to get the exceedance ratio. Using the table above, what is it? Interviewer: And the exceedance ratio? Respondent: 1.0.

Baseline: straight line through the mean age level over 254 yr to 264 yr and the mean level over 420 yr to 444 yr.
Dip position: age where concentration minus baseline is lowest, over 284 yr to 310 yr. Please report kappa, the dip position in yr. 297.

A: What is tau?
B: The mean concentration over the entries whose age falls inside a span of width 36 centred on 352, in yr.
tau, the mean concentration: 1.52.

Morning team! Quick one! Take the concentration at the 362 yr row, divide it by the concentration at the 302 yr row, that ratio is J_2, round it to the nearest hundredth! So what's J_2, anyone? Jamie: 1.03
